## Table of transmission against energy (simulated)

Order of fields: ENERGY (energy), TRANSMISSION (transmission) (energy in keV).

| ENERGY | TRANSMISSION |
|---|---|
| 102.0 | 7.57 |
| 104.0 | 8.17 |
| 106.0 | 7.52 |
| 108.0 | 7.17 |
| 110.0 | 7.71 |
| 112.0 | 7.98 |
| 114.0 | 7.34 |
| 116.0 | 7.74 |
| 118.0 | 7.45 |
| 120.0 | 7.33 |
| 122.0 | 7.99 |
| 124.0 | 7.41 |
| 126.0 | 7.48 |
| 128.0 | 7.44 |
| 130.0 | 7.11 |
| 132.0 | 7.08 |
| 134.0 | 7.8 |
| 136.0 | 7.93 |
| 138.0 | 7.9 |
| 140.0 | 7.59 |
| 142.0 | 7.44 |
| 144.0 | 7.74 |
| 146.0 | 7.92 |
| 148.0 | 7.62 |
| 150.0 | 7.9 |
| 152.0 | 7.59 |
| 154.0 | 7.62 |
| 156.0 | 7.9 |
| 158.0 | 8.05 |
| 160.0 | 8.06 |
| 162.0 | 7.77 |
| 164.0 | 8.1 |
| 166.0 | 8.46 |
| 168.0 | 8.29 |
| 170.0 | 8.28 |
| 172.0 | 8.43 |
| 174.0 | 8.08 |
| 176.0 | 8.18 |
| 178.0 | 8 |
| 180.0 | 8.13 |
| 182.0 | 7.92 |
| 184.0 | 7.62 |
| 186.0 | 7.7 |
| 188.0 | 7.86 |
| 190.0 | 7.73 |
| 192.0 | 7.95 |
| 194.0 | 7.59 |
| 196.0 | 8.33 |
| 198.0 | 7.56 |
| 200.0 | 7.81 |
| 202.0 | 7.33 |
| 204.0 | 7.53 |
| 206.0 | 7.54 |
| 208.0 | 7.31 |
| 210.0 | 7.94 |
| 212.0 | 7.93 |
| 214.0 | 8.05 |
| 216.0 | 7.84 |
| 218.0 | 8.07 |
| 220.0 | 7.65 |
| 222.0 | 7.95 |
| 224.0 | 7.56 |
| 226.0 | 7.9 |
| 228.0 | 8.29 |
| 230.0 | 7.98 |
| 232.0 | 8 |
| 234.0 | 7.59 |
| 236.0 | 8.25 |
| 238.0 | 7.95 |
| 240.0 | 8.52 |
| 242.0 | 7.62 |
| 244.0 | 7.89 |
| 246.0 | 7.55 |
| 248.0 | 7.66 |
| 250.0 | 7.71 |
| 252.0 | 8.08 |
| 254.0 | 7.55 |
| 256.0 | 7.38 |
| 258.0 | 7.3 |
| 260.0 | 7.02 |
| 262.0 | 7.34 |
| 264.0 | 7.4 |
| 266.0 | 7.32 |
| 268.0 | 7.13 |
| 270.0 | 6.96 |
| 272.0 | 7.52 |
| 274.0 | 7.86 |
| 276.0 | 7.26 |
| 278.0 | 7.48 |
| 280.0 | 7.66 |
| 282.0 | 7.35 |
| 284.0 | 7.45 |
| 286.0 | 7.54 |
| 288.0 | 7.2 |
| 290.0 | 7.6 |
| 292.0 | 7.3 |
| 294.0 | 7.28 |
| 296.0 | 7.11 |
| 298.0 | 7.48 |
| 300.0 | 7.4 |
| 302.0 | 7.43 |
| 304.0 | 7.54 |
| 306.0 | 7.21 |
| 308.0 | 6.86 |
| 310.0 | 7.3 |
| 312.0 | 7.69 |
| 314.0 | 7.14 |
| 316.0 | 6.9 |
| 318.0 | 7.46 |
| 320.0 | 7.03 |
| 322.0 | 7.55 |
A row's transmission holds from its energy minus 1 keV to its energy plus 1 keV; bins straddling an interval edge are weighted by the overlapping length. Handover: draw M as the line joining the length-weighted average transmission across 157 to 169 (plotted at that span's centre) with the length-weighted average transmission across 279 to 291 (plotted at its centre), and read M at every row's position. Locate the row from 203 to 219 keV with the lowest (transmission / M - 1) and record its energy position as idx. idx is 208.0 keV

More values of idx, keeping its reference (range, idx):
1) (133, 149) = 142.0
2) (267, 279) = 270.0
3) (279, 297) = 296.0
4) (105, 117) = 108.0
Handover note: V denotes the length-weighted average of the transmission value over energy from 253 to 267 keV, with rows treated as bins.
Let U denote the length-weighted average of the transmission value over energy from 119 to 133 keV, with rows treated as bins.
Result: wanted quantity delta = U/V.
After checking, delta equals 1.01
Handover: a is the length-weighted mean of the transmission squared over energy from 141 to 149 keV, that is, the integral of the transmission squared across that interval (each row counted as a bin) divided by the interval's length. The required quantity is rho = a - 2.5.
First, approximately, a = 59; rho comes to 57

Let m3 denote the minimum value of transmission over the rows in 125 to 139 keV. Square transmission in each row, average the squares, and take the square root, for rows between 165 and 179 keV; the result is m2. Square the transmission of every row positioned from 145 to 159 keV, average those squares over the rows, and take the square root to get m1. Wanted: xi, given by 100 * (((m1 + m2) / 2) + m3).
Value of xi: 1510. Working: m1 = 7.80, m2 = 8.25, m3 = 7.08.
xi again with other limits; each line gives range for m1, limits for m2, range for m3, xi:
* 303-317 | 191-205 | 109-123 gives 1482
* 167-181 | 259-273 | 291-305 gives 1483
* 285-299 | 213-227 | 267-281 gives 1457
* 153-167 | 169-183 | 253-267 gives 1509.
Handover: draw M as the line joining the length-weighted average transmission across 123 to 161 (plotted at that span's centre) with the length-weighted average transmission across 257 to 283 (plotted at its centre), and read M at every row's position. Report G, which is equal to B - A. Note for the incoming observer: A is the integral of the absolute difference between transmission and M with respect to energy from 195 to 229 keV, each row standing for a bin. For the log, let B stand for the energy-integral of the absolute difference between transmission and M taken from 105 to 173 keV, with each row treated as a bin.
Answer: 10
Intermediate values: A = 11.9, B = 22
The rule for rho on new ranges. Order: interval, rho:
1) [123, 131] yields 52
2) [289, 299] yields 52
